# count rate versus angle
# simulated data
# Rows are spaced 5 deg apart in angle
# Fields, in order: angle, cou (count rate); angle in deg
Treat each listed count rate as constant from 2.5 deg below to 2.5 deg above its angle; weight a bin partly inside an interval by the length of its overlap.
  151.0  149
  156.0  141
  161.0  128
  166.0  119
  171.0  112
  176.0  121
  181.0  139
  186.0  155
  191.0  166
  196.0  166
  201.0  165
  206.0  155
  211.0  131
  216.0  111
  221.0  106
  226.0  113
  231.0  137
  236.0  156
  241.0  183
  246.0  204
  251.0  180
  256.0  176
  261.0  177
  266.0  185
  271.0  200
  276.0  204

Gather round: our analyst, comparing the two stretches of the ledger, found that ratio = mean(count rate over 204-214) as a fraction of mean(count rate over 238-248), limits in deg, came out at 0.74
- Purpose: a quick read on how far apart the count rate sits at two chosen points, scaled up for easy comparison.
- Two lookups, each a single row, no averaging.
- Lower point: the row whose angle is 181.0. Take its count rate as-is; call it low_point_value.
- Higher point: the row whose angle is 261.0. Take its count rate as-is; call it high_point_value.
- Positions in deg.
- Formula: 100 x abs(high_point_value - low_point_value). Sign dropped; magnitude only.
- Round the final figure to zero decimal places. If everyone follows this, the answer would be 3800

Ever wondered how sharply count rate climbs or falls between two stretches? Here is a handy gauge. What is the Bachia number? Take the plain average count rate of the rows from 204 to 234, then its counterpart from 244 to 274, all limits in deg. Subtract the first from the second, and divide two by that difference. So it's 0.033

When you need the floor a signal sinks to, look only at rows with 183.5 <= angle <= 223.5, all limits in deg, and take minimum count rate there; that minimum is 106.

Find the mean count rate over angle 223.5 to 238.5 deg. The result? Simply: 135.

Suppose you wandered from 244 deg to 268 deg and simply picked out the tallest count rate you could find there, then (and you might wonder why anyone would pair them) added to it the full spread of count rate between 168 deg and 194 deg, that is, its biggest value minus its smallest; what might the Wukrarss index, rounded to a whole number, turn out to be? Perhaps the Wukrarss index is 258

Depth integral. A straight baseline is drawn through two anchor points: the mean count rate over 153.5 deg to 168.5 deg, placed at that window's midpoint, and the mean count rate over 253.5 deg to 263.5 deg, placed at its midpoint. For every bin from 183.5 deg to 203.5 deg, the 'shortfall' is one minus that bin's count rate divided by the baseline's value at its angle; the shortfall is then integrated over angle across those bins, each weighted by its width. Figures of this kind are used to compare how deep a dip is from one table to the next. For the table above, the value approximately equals -2.5 deg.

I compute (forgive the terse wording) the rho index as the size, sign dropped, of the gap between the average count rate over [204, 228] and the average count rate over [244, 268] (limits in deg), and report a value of 61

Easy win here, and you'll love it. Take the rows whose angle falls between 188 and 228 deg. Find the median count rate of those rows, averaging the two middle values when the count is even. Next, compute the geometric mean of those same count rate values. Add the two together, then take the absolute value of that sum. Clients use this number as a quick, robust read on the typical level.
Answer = 280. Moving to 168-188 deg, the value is 261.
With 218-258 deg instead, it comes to 319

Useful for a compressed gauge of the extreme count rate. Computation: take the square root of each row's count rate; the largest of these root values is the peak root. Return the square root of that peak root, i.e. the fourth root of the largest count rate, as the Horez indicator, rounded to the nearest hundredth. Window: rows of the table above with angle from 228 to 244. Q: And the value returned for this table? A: 3.68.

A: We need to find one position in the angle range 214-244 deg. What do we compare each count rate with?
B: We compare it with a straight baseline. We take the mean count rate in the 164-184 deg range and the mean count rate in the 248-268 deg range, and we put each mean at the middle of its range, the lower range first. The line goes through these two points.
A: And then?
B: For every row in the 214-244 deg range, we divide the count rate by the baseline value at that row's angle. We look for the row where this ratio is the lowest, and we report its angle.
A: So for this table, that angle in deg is 221.0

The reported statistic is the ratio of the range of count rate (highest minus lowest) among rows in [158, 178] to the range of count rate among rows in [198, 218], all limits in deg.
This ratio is 0.30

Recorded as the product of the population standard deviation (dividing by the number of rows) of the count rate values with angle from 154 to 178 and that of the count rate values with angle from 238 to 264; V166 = 101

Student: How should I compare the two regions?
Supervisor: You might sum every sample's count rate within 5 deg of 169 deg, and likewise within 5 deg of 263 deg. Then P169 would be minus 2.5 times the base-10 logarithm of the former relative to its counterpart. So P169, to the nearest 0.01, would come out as 0.49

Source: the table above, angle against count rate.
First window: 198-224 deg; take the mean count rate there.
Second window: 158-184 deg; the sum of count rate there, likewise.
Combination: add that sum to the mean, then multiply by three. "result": 2258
